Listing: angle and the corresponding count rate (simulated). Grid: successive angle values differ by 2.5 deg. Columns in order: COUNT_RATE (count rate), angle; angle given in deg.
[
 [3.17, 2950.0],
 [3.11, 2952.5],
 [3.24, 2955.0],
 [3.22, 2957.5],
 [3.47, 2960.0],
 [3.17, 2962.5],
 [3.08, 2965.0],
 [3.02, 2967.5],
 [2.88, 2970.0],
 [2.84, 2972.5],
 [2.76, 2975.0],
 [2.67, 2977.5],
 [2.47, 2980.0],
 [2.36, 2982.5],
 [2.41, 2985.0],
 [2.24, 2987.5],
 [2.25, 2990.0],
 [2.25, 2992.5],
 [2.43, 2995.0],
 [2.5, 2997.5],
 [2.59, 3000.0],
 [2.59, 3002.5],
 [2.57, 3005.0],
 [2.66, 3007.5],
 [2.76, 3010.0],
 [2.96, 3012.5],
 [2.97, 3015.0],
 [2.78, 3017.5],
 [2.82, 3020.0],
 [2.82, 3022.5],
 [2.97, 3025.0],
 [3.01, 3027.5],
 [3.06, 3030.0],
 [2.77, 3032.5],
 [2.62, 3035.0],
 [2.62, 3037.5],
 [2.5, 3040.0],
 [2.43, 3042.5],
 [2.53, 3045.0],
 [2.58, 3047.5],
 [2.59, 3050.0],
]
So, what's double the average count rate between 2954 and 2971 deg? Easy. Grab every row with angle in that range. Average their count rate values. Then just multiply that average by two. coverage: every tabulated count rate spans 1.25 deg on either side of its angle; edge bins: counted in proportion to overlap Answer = 6.31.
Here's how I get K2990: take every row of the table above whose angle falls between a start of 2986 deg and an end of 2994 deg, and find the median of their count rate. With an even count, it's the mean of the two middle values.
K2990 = 2.25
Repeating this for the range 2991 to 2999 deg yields 2.43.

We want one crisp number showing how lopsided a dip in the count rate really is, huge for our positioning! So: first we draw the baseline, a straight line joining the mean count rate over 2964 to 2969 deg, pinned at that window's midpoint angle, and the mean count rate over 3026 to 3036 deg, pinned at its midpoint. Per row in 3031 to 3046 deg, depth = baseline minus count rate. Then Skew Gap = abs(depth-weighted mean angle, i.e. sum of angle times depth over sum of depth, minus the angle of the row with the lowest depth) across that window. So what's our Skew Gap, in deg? 7.5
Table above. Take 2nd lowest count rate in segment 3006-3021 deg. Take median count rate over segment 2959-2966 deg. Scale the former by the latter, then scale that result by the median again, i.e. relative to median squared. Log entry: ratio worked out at 0.27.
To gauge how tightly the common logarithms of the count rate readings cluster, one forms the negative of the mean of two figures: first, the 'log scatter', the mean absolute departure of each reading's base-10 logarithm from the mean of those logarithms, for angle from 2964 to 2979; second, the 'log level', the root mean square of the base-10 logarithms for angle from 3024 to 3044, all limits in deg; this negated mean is -0.228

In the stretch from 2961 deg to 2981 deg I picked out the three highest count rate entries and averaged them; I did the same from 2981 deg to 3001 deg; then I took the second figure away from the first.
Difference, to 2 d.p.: 0.58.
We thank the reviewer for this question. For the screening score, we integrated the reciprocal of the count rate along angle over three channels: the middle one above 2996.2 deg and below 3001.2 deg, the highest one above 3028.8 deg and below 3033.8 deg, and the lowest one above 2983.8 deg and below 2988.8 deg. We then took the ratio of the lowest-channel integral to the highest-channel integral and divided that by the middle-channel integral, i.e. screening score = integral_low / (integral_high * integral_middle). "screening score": 0.64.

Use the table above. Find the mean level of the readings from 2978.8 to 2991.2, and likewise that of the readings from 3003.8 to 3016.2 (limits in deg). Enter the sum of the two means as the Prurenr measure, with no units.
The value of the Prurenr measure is 5.13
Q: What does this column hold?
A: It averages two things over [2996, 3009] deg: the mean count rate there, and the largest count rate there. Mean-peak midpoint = 2.62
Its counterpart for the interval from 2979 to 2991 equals 2.41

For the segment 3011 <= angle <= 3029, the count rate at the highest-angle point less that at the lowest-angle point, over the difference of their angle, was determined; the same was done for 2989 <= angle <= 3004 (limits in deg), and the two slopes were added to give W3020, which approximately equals 0.03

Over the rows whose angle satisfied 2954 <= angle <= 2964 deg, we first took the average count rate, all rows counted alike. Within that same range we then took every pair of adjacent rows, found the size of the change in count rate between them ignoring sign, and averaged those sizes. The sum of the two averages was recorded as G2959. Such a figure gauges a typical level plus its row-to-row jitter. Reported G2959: 3.5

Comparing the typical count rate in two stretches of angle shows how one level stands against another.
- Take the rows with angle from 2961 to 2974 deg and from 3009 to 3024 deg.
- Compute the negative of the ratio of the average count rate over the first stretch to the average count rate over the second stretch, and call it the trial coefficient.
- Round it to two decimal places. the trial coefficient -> -1.05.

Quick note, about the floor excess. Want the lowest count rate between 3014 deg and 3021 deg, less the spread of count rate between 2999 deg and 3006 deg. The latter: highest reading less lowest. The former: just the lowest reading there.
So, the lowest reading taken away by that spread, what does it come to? 2.76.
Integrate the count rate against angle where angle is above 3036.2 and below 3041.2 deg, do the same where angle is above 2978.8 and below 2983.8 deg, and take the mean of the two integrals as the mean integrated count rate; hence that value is 12.4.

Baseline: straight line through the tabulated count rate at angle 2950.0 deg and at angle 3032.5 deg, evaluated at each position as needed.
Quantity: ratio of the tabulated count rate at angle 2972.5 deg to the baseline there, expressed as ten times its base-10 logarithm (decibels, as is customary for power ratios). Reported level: -0.33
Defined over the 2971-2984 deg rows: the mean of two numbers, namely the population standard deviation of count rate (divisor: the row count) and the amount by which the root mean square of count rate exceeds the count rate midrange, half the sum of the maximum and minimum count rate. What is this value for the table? 0.10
